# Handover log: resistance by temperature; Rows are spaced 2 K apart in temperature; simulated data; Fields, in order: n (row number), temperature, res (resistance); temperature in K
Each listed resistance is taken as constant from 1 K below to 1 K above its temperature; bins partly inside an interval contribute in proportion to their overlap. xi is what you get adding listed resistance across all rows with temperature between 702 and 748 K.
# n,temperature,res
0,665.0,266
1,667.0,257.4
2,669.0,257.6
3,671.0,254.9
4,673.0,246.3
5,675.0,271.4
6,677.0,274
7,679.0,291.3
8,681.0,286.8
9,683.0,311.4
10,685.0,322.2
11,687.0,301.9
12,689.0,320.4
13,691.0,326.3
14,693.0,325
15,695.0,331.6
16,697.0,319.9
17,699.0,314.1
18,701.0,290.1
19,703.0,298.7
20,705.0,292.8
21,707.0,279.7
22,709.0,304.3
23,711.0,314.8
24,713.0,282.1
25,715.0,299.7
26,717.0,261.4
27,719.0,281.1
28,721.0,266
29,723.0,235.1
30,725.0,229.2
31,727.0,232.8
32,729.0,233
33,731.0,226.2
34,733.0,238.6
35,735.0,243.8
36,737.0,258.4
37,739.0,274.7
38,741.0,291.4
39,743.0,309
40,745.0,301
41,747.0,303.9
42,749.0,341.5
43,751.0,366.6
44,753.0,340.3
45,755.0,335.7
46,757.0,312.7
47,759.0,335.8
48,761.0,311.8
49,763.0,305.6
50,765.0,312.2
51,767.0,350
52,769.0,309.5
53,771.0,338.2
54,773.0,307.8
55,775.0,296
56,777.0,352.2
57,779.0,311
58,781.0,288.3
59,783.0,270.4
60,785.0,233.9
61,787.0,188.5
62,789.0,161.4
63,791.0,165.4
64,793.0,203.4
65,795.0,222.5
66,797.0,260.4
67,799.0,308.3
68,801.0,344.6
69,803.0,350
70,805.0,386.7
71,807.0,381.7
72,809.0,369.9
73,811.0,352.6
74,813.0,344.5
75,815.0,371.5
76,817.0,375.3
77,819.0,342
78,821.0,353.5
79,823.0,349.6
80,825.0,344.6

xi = 6258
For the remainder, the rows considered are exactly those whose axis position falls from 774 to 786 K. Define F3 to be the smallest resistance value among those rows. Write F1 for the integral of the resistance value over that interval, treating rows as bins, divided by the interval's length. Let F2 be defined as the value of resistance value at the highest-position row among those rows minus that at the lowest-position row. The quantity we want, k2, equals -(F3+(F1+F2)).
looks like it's -464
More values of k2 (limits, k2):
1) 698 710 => -567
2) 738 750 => -645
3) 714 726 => -421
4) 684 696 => -633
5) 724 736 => -475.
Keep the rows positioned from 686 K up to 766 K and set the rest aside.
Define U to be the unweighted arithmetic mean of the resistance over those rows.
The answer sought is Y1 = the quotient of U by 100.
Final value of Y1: 2.94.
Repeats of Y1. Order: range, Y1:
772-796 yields 2.50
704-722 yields 2.87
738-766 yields 3.17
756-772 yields 3.22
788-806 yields 2.67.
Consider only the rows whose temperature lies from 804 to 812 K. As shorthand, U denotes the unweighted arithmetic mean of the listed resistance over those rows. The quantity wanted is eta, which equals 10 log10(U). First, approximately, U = 373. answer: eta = 25.7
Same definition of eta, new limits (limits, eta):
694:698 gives 25.1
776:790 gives 24.1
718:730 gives 23.9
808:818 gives 25.6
